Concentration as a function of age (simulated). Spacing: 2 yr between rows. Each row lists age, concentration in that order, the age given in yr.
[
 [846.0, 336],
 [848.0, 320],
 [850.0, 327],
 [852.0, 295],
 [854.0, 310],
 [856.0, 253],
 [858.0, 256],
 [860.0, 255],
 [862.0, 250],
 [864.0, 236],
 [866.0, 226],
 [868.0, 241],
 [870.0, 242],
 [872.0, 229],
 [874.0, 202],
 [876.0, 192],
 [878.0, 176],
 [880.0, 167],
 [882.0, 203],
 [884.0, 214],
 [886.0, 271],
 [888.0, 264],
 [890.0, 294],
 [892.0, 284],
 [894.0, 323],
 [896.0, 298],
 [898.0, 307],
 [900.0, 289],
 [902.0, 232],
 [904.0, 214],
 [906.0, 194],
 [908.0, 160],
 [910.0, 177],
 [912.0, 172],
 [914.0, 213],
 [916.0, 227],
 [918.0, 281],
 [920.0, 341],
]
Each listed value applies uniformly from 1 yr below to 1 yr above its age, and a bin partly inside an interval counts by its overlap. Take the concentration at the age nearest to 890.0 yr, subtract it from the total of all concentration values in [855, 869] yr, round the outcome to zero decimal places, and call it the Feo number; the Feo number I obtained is 1423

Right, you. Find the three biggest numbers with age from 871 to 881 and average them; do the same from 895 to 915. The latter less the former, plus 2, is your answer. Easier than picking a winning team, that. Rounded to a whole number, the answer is 92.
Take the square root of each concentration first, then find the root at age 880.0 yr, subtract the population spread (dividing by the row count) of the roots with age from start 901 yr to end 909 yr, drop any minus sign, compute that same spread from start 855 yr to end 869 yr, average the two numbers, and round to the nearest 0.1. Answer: 6.1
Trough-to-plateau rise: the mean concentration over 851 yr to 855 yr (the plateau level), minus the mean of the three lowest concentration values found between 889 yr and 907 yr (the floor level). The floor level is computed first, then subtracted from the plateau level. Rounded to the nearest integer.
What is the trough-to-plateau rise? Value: 89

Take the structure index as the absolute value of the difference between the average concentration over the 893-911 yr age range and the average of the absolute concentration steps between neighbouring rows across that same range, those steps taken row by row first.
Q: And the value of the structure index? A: 219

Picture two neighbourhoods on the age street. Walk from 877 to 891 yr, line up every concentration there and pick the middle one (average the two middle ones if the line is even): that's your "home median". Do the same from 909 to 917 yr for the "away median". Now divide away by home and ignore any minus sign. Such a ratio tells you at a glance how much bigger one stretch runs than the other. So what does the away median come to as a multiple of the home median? 0.91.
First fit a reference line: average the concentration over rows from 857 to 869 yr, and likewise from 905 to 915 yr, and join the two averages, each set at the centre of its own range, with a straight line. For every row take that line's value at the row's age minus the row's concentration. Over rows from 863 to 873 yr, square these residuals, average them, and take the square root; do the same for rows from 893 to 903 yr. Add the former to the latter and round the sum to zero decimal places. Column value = 103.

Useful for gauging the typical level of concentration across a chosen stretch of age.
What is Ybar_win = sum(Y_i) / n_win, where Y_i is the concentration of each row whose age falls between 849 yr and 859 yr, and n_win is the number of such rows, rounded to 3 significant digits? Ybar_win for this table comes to 288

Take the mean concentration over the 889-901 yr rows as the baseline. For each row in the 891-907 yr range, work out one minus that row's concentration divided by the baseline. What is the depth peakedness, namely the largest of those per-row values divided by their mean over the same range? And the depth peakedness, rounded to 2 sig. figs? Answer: 3.3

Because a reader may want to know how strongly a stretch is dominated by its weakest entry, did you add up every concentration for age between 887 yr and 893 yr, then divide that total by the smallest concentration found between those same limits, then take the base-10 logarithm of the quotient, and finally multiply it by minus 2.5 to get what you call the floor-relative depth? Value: -1.26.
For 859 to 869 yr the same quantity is -1.82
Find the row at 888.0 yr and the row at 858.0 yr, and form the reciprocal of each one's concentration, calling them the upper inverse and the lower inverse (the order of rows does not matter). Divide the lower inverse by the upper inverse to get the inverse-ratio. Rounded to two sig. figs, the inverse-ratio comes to 1.0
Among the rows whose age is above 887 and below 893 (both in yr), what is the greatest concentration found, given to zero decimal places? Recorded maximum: 294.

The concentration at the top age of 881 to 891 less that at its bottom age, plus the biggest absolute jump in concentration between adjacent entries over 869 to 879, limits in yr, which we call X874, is 118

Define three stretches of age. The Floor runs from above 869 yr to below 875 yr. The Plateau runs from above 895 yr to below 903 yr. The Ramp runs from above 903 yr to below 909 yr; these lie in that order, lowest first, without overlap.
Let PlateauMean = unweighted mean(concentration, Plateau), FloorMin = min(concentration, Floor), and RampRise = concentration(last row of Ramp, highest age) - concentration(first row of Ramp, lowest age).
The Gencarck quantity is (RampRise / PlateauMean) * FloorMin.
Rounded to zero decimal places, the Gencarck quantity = -39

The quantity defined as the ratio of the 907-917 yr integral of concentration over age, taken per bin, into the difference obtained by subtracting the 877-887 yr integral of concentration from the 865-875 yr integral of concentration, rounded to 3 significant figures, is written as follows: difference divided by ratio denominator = 0.115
